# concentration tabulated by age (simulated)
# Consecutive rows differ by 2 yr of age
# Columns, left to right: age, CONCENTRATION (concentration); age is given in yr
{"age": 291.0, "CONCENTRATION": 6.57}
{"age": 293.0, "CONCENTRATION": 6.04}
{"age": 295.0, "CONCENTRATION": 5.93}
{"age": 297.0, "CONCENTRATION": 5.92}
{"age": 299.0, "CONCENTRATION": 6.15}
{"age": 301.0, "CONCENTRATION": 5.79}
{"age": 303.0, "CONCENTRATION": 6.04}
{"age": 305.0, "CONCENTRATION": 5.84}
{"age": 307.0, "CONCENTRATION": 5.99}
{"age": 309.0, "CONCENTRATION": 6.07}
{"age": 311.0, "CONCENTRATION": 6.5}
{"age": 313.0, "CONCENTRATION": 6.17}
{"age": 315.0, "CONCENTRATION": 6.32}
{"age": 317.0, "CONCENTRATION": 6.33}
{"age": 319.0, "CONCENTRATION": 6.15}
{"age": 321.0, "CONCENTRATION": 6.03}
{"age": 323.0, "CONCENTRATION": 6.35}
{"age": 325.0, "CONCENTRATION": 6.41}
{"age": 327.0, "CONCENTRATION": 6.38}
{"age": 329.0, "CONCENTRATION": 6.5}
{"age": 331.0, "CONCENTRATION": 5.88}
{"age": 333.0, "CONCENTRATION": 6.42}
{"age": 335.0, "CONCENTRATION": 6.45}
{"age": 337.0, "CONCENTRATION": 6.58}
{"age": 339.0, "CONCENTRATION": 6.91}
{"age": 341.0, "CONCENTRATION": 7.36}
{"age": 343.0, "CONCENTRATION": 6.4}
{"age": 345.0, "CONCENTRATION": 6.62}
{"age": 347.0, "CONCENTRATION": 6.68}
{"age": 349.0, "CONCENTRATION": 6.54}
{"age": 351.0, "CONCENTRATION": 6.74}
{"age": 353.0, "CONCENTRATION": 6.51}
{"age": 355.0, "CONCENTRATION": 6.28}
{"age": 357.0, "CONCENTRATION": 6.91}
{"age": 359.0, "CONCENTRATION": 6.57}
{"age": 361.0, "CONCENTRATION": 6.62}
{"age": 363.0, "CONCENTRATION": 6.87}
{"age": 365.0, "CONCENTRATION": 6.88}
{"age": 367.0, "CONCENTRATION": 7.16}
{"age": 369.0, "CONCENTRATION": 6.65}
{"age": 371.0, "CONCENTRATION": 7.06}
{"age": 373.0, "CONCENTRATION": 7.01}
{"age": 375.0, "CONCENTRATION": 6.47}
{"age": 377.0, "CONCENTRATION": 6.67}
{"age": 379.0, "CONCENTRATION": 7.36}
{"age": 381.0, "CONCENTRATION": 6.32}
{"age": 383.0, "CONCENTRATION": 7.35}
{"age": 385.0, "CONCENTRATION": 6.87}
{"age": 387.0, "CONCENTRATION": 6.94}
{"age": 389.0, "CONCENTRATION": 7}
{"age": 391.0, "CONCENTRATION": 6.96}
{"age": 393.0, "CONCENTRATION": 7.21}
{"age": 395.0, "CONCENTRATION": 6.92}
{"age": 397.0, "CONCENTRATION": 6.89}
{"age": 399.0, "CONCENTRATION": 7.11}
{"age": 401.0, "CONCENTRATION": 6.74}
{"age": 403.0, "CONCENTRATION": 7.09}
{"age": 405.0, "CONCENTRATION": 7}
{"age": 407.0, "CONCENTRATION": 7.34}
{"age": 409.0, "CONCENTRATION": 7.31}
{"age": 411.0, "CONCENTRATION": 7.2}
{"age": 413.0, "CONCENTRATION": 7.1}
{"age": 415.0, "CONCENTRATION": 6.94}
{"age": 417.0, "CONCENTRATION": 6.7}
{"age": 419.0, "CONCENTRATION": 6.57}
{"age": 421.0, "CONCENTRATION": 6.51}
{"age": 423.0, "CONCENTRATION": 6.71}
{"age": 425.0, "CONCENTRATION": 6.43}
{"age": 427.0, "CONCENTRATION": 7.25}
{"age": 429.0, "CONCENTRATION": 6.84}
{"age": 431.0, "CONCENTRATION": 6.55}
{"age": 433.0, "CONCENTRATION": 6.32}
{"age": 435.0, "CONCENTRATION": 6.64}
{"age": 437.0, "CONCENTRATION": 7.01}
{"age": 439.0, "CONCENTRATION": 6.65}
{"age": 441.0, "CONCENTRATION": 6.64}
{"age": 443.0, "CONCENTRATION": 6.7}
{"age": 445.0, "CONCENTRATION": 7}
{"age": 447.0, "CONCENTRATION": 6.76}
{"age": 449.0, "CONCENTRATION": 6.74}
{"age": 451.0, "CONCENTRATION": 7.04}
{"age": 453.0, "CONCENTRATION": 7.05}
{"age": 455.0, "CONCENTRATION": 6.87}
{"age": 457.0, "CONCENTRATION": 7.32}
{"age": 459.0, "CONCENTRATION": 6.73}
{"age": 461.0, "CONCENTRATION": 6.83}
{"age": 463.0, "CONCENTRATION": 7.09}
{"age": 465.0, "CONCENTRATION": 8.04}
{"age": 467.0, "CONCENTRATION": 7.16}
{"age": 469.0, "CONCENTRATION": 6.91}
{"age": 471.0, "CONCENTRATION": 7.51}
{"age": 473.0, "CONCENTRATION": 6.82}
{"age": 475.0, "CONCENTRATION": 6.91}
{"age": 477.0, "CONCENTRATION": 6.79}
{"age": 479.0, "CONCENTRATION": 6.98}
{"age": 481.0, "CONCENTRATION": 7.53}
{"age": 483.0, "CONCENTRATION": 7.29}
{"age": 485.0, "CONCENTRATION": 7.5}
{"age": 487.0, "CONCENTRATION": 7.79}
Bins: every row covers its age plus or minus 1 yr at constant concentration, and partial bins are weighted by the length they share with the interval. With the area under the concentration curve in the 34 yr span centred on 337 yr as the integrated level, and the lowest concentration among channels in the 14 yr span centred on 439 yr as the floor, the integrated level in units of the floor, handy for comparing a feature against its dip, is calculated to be 35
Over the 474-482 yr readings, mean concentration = 7.05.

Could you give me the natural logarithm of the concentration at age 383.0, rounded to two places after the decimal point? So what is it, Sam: 1.99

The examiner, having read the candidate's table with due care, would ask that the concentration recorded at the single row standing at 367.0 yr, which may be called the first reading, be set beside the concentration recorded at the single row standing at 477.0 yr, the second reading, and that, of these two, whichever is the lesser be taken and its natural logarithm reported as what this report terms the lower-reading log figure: 1.92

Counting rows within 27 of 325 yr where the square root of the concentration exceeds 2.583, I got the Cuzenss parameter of 4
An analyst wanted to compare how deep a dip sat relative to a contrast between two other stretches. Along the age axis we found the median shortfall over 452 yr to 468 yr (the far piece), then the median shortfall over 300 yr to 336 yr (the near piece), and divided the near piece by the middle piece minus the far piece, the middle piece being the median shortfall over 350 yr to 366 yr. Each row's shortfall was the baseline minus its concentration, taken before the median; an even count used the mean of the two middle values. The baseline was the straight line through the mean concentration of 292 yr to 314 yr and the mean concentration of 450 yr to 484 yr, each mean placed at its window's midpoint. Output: 0.4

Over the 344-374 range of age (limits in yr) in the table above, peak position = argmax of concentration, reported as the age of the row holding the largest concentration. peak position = 367.0 yr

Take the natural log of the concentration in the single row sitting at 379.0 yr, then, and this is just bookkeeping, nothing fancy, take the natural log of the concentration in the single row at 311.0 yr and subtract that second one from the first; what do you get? 0.12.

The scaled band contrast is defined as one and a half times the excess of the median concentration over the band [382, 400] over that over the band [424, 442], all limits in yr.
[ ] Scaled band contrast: 0.48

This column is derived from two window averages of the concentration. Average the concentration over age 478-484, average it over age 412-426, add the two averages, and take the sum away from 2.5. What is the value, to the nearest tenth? -11.5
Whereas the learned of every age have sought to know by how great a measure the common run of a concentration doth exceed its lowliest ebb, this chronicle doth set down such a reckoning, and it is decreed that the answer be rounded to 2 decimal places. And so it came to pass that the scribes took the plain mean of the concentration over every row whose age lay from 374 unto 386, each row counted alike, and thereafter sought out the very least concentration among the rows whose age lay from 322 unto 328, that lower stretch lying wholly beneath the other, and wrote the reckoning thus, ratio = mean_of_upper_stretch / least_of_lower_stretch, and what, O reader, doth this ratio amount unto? 1.08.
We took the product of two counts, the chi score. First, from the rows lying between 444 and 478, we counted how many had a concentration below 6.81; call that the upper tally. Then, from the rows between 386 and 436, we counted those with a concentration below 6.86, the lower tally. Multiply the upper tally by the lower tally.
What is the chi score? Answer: 40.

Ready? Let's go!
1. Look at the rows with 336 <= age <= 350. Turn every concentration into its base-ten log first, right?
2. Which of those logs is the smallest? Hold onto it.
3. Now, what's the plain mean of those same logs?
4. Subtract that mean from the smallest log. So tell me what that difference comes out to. -0.021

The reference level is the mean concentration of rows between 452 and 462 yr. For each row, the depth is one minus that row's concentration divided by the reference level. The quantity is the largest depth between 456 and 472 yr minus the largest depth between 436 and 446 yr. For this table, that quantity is -0.01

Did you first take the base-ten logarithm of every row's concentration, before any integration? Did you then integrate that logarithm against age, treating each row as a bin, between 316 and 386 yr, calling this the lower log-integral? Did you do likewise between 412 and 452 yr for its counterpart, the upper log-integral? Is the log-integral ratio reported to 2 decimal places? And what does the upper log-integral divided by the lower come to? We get 0.58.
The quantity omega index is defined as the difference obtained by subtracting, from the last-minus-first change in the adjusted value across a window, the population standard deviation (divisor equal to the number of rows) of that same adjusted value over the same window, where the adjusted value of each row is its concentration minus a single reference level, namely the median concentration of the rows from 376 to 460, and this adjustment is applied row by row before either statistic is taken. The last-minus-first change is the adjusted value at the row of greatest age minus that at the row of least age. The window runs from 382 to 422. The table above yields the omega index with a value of -1.07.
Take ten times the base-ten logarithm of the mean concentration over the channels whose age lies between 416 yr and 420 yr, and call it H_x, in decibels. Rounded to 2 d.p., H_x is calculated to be 8.22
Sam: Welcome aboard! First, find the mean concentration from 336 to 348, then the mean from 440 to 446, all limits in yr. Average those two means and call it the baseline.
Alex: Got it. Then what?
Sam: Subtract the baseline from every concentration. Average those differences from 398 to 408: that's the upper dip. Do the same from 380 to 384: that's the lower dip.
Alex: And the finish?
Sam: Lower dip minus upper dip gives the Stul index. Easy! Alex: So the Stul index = -0.22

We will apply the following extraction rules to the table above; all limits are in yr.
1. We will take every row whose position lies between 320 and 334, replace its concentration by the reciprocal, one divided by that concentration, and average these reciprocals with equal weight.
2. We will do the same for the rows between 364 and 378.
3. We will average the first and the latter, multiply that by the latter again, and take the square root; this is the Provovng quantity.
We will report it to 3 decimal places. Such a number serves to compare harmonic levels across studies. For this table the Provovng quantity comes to 0.150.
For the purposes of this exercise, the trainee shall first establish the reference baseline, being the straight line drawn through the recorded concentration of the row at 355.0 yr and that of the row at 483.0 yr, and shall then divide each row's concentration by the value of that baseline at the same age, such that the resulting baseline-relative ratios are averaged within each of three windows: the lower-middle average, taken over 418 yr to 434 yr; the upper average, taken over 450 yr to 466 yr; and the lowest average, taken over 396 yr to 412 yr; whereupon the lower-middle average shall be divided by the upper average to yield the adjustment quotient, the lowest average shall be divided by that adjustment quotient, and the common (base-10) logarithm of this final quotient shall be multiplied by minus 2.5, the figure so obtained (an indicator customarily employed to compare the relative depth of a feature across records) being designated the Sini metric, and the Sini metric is -0.10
